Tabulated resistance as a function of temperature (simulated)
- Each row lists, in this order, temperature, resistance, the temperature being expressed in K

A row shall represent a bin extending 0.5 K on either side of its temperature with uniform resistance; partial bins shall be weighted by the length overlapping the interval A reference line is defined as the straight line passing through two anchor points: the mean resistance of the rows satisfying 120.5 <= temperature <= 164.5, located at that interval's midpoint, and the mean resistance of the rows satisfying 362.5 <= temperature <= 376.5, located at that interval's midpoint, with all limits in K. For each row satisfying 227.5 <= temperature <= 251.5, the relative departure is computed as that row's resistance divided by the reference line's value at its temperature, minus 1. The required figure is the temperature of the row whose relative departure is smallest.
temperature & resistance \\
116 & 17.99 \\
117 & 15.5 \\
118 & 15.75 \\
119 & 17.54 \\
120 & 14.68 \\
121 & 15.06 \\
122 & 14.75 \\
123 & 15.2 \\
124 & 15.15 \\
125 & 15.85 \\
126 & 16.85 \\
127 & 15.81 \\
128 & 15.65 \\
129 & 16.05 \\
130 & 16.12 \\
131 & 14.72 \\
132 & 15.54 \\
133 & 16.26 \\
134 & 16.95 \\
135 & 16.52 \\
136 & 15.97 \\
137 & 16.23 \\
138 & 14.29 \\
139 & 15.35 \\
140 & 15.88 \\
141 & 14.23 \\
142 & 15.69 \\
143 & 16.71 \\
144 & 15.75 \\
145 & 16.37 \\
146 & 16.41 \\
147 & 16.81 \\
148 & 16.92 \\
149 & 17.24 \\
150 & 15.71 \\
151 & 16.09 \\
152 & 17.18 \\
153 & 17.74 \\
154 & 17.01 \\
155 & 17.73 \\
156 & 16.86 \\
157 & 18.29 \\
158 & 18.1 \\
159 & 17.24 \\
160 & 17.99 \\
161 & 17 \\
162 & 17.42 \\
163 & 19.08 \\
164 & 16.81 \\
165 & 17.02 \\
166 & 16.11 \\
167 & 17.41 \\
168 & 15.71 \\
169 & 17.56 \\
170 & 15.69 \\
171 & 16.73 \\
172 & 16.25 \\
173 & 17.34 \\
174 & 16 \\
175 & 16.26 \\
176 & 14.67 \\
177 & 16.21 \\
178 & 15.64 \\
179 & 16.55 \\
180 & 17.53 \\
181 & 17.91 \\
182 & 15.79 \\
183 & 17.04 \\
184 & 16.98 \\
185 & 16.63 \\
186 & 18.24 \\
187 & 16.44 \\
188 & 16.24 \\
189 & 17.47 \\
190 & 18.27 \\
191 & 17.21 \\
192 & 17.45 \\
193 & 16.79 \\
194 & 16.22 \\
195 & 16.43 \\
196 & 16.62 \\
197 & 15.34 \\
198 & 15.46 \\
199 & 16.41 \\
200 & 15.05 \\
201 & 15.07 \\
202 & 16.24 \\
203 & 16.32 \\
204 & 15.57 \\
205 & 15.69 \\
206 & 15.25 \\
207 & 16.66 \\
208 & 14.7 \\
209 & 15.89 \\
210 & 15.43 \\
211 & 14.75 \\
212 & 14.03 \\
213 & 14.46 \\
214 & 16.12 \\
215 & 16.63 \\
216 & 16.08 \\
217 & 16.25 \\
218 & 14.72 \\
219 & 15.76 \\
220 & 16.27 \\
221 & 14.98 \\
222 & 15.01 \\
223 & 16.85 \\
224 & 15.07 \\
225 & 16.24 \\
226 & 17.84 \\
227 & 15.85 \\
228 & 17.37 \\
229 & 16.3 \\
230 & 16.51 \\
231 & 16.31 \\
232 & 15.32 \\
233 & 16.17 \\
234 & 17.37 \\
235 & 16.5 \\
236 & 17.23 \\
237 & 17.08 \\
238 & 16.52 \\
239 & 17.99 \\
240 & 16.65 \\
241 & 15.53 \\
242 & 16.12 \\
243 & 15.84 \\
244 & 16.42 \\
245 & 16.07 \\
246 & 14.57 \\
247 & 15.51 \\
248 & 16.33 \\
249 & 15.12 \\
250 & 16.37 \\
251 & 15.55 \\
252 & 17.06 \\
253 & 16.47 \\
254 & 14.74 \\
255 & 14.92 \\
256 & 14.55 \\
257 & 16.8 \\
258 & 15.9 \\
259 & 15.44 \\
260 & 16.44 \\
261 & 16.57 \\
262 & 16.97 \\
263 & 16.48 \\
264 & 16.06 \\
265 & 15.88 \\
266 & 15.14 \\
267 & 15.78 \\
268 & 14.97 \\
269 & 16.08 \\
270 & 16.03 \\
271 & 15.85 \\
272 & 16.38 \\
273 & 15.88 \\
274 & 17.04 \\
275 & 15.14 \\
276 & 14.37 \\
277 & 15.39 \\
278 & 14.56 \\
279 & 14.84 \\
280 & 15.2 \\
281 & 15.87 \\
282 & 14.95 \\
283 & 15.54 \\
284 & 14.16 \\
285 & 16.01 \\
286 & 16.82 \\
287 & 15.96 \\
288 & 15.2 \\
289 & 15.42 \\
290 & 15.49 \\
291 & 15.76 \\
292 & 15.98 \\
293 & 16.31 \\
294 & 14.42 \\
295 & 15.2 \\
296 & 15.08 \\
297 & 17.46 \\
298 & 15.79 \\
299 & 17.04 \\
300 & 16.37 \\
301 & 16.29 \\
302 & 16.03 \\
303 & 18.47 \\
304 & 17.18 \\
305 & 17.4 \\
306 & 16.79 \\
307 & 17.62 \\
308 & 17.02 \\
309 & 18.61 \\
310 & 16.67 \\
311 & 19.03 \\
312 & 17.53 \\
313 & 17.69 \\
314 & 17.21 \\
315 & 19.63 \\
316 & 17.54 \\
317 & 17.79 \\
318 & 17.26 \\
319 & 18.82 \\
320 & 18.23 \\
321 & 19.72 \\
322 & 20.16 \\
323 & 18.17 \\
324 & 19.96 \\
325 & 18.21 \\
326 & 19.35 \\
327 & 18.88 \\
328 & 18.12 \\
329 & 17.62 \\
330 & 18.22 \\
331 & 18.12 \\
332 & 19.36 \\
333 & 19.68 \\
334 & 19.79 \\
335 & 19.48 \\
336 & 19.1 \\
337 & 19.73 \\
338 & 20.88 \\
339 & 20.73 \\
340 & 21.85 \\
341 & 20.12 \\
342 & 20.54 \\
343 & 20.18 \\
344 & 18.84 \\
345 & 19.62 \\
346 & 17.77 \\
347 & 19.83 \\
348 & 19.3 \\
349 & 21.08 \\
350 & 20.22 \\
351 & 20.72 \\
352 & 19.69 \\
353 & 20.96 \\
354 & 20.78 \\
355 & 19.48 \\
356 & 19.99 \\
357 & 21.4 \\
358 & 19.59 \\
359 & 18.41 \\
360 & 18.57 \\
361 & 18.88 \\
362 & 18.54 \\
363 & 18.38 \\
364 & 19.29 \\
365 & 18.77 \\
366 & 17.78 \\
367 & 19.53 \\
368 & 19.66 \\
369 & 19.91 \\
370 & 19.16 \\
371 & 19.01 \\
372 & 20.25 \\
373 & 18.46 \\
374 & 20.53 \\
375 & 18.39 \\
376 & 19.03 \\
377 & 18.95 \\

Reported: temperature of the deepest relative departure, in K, 246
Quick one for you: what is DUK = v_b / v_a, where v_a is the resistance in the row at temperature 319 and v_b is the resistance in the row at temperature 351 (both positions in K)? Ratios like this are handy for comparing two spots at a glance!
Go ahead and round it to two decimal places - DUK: 1.10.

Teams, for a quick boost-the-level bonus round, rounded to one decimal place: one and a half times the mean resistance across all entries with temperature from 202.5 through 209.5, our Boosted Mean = 23.6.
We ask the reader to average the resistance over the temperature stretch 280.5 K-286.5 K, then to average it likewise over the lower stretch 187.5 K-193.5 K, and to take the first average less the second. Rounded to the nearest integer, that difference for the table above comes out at -2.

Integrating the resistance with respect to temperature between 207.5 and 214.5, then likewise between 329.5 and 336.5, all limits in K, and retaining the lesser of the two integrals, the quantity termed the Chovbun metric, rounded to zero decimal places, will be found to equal 105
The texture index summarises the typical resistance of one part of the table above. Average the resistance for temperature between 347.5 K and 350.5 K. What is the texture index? 20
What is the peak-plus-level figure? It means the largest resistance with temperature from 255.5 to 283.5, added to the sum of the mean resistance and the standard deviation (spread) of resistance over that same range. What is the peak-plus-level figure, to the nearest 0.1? 33.5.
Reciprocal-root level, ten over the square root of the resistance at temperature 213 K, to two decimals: 2.63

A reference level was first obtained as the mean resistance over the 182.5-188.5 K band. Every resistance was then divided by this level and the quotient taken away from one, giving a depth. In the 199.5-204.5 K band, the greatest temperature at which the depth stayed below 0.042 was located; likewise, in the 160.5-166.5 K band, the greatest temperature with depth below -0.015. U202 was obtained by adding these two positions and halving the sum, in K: 183.0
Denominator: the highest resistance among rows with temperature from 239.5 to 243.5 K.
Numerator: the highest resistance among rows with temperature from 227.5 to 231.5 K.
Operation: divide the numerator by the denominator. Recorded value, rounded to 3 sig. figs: 1.04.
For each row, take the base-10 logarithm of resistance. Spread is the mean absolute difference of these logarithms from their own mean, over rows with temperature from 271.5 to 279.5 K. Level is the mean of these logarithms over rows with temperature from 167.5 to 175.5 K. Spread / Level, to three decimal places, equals 0.017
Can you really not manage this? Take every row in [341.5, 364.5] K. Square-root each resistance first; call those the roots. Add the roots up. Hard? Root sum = 102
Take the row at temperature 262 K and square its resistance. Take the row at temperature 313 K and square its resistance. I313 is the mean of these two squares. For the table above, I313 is 300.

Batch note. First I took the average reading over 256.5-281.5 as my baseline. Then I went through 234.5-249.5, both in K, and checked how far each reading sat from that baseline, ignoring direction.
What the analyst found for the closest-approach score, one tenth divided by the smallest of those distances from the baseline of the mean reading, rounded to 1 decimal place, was 2.7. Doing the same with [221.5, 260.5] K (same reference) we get 2.7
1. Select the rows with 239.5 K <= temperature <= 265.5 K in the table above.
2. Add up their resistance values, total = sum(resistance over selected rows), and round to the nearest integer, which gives 414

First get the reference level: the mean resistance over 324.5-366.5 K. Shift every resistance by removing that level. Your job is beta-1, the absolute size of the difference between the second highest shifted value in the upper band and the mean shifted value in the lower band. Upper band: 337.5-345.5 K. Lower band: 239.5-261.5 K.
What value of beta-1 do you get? 5.0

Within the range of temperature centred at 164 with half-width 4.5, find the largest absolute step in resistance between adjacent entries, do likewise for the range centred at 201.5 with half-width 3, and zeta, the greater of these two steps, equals 2.3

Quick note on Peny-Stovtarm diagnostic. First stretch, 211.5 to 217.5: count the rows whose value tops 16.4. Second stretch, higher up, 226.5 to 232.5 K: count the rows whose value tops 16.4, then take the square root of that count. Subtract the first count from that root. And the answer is 0.4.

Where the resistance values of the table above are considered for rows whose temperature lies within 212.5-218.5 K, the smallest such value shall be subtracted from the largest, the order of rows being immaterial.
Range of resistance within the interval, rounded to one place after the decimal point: 2.2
